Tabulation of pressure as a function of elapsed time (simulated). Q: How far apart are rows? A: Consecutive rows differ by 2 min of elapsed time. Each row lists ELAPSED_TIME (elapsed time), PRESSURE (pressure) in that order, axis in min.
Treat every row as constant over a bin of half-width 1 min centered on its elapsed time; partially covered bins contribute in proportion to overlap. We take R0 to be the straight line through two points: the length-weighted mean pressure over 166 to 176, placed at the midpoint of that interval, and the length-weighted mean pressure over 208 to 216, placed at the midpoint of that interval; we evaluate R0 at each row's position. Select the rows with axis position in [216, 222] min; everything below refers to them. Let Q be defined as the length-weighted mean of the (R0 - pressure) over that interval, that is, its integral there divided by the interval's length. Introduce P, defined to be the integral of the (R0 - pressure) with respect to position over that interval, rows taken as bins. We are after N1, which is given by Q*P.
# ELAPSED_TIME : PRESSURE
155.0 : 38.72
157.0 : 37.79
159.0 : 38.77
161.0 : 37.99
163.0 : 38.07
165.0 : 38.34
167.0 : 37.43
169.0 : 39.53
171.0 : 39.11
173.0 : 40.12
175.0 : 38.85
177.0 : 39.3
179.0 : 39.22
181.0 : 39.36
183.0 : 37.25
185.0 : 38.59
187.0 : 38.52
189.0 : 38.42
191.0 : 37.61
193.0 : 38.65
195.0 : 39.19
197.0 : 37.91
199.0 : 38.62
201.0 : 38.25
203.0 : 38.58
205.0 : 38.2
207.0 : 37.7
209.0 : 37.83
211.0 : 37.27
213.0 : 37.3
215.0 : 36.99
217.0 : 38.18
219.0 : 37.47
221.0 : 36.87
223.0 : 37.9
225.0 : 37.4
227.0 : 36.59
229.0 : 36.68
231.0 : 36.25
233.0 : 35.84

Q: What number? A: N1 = 1.18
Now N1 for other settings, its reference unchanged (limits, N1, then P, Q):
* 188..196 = 0.77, -2.5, -0.3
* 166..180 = 0.33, -2.1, -0.2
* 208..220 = 0.69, -2.9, -0.2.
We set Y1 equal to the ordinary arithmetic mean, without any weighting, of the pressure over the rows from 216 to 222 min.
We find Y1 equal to 37.5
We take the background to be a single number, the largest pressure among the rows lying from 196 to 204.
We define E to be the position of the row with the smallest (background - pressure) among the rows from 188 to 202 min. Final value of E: 195.0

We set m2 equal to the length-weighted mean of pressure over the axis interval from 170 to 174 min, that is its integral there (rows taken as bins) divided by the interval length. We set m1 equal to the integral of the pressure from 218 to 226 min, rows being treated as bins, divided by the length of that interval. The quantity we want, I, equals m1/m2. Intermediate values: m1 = 37.4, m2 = 39.6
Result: 0.94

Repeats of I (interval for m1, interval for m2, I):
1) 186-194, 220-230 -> 1.03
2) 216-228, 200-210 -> 0.98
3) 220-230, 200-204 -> 0.97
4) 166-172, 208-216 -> 1.04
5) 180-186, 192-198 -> 1.00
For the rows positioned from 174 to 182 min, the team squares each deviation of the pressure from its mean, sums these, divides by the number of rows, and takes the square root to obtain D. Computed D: 0.20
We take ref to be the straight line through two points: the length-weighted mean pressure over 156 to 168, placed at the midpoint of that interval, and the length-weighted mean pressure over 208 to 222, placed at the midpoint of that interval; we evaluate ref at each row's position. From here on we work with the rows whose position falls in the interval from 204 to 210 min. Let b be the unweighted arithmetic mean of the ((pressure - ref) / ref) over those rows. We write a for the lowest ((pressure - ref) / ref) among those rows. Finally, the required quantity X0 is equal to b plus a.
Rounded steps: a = 0.005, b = 0.011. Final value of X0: 0.016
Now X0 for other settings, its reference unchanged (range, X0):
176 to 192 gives 0.005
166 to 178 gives 0.014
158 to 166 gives 0.004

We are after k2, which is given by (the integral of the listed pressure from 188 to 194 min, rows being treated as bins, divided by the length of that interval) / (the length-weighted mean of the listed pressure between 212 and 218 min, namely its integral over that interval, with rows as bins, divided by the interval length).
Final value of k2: 1.02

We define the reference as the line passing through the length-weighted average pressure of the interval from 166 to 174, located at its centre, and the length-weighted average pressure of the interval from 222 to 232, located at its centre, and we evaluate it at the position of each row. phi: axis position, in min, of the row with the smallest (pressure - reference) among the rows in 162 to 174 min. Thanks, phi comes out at 167.0 min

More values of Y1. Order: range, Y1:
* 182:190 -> 38.2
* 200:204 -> 38.4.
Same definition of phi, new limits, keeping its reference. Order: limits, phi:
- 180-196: 183.0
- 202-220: 215.0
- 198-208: 207.0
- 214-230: 215.0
